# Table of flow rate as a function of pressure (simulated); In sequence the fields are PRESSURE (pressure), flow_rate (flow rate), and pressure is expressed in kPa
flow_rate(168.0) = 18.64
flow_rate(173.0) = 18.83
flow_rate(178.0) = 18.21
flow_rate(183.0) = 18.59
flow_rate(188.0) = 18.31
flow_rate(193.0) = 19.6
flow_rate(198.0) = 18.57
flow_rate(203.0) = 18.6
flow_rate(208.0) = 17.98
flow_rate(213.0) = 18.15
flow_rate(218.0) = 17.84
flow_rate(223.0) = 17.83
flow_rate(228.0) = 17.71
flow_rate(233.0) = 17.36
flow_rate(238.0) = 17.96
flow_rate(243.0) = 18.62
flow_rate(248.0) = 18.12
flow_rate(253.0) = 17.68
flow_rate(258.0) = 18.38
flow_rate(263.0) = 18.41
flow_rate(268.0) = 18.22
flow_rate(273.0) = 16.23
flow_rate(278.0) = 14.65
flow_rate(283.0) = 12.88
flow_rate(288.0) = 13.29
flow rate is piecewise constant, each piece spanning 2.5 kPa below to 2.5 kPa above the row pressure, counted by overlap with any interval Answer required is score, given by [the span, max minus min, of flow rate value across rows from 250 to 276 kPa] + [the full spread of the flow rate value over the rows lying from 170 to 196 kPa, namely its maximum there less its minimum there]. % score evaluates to 3.6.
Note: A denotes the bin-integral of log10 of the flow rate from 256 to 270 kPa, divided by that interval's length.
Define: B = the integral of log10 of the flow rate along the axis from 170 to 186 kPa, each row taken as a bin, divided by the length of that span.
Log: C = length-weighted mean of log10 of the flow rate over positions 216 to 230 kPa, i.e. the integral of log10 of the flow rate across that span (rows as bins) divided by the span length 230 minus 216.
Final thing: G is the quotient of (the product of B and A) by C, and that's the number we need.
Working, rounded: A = 1.26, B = 1.27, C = 1.25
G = 1.28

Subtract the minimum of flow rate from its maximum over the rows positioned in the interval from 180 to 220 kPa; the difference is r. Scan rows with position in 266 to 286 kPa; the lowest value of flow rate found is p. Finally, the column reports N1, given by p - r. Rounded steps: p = 12.88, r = 1.76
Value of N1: 11.1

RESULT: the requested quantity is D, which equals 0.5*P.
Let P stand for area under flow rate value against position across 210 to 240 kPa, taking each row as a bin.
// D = 267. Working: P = 534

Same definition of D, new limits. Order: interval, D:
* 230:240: 88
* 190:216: 241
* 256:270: 128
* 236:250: 128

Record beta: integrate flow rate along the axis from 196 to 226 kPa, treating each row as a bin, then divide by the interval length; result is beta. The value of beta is 18.1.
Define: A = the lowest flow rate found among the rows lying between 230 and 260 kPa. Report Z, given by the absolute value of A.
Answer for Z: 17.4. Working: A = 17.36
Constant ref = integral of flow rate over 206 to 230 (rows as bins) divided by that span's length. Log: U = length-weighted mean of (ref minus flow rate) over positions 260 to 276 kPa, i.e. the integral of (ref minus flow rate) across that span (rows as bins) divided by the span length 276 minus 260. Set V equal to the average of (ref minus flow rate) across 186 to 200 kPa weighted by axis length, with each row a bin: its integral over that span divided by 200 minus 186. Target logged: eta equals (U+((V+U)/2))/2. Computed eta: 0.0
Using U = 0.4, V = -0.95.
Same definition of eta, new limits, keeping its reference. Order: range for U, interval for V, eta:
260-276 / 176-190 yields 0.1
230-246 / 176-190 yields -0.2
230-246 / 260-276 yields 0.0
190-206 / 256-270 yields -0.8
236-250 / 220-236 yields -0.2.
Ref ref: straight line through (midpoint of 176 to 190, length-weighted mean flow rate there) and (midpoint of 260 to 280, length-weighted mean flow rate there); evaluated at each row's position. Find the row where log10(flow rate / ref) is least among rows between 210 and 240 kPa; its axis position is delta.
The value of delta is 233.0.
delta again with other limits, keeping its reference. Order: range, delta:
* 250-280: 278.0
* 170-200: 178.0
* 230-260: 233.0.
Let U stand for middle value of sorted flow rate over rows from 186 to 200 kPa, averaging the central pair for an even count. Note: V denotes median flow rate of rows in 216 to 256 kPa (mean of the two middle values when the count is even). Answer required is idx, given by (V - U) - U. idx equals -19.3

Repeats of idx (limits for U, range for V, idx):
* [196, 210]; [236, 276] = -19.0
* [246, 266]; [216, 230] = -18.7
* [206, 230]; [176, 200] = -17.1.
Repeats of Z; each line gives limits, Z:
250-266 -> 17.7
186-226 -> 17.8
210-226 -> 17.8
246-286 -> 12.9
